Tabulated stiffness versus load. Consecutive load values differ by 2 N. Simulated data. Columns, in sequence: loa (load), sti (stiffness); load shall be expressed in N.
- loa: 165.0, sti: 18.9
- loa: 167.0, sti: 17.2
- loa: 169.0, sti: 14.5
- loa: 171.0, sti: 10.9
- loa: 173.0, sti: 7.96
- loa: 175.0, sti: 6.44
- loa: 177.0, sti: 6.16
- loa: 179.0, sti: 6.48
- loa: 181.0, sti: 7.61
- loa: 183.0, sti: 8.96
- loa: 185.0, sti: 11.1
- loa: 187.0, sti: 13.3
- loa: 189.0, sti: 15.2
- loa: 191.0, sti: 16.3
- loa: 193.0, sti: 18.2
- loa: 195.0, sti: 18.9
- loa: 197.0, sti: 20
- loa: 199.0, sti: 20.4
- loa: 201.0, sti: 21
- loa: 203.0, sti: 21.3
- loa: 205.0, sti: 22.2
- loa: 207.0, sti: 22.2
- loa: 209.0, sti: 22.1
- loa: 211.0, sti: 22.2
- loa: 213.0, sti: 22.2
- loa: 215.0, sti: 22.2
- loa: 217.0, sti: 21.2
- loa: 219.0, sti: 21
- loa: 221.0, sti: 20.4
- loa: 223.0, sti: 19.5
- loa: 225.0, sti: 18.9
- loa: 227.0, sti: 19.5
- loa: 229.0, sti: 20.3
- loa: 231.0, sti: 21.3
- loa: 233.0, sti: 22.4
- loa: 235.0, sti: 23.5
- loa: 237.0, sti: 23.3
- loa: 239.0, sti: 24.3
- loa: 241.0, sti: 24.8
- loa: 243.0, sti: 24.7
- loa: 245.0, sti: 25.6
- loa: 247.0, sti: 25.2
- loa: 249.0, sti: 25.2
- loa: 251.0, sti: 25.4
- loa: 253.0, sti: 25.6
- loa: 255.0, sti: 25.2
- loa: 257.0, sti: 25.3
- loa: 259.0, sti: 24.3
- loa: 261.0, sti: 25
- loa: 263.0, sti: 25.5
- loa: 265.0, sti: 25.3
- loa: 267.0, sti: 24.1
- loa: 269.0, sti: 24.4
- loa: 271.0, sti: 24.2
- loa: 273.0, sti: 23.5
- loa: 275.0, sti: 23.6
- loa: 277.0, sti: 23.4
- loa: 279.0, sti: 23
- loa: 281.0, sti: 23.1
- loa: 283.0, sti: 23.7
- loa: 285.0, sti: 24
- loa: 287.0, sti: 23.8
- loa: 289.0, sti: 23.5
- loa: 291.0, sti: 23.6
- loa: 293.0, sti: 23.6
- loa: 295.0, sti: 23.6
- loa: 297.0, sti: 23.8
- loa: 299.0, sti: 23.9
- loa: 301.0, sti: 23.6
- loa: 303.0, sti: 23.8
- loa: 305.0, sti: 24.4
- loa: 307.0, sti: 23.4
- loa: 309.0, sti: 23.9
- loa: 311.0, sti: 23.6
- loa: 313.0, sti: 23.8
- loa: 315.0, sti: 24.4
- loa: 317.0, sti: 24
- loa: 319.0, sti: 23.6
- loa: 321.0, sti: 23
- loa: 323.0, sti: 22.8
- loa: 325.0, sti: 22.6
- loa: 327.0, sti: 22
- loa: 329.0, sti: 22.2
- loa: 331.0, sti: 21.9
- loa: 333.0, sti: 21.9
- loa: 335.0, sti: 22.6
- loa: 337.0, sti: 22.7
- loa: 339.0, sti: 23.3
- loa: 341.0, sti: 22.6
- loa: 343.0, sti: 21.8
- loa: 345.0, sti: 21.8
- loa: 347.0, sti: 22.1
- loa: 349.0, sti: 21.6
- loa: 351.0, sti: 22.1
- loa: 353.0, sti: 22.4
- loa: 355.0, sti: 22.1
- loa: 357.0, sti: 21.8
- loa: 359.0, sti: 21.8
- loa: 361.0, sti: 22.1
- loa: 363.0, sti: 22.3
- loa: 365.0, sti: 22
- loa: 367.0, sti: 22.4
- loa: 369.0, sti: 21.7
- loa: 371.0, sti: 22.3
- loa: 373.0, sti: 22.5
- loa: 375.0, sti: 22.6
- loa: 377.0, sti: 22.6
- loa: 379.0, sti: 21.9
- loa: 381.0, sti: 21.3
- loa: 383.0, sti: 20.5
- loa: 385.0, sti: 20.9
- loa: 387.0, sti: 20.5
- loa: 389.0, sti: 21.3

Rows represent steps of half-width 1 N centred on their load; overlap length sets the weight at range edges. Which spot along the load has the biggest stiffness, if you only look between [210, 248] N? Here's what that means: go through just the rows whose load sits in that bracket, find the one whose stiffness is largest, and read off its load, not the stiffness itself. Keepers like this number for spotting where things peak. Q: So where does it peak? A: 245.0 N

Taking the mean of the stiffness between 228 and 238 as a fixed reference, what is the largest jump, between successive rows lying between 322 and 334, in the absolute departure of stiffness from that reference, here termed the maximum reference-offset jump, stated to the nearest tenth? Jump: 0.3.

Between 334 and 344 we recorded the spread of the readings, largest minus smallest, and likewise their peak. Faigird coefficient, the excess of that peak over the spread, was 22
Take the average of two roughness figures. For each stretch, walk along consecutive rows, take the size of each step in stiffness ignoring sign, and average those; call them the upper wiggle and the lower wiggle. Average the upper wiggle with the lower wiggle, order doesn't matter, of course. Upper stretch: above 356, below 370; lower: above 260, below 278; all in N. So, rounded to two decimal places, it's 0.37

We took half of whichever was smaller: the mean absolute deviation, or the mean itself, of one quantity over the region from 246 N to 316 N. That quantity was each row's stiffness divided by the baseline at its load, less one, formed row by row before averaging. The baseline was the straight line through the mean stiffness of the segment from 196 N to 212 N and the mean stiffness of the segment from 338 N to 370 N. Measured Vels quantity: 0.016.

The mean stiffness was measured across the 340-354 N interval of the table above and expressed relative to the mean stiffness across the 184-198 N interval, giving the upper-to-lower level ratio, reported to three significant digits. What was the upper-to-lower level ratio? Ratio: 1.37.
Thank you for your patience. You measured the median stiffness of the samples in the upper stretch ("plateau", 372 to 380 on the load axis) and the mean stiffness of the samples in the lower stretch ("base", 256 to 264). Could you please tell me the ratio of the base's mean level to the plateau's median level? 1.11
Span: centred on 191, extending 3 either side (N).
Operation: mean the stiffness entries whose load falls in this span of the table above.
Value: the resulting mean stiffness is 16.6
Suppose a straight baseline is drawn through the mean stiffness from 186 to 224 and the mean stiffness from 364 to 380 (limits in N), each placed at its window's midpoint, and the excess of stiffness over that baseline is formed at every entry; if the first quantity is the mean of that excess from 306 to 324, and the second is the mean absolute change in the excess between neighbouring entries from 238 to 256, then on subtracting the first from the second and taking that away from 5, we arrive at 6.8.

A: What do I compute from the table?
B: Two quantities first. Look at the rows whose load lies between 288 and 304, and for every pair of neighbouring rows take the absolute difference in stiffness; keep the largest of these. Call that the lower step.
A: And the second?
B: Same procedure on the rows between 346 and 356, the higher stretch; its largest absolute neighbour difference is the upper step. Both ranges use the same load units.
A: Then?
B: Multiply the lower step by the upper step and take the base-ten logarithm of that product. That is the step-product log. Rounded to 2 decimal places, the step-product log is -0.82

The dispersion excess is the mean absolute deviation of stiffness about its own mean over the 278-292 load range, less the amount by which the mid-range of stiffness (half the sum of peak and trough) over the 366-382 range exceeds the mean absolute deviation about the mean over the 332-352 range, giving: -21.2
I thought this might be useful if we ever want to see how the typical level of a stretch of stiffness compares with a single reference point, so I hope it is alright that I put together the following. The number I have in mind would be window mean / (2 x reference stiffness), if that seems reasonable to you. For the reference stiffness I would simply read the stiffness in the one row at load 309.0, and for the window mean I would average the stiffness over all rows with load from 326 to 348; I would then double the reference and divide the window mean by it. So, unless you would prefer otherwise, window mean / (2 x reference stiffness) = 0.47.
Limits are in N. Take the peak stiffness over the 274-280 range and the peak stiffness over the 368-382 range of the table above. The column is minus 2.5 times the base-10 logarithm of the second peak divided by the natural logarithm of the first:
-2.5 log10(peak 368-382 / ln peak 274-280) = -2.14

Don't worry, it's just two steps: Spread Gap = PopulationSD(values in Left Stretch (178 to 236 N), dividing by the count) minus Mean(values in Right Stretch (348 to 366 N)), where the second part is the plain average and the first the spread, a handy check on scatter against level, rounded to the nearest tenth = -17.4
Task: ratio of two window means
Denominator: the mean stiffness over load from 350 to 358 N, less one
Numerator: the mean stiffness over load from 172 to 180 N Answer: 0.32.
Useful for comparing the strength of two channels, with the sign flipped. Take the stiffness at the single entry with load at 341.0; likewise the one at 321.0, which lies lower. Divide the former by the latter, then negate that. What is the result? -0.98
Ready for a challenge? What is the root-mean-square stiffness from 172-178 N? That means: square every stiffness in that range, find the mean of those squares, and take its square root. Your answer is 6.9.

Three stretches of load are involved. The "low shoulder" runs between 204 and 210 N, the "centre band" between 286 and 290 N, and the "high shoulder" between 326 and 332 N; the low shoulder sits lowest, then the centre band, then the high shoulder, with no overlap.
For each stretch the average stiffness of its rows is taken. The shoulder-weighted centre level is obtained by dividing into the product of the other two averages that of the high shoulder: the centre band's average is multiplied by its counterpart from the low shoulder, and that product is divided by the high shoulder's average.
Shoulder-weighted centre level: 24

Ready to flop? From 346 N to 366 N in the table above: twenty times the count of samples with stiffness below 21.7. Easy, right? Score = 20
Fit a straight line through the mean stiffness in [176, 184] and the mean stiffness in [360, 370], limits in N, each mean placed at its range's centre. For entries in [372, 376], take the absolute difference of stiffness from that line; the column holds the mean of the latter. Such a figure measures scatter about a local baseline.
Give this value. 0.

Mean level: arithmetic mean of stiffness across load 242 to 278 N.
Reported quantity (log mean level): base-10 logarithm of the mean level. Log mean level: 1.39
